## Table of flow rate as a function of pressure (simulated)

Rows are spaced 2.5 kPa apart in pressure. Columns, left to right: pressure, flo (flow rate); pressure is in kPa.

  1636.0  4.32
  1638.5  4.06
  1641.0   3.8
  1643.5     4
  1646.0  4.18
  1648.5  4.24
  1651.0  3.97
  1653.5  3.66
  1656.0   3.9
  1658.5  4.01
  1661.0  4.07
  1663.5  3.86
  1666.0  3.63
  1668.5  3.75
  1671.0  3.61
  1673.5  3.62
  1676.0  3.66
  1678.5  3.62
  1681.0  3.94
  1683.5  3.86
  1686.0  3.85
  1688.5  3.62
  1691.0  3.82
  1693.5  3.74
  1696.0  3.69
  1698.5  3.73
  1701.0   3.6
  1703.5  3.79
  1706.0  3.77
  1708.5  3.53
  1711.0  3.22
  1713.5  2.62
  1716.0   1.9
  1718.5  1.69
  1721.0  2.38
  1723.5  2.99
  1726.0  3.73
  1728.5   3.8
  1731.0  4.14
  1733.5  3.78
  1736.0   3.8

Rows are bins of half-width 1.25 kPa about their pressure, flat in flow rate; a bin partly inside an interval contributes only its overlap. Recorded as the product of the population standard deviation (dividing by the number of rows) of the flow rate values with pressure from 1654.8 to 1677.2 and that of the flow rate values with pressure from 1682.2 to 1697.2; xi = 0.015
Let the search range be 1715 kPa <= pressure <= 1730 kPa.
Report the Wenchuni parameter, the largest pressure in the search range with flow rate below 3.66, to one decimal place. 1723.5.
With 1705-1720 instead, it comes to 1718.5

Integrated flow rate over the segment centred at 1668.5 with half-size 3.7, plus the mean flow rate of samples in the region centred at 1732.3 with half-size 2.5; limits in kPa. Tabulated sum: 31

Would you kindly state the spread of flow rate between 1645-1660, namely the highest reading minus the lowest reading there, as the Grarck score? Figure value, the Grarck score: 0.58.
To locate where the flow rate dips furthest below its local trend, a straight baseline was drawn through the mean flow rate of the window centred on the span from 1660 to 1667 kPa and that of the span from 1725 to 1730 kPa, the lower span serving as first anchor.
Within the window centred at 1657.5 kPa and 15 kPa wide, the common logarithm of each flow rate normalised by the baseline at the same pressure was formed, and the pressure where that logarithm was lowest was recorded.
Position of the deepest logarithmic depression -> 1653.5 kPa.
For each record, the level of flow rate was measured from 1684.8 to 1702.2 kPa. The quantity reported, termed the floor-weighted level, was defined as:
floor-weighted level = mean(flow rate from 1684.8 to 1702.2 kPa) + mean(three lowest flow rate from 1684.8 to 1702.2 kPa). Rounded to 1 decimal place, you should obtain 7.4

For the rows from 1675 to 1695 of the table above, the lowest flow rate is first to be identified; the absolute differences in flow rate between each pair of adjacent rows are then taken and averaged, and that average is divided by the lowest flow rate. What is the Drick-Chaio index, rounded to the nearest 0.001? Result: 0.038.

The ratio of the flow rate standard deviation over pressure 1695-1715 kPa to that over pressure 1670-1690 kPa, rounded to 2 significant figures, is 2.9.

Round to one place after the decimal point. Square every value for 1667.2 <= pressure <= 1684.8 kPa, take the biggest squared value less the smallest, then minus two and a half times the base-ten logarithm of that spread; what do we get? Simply -1.0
